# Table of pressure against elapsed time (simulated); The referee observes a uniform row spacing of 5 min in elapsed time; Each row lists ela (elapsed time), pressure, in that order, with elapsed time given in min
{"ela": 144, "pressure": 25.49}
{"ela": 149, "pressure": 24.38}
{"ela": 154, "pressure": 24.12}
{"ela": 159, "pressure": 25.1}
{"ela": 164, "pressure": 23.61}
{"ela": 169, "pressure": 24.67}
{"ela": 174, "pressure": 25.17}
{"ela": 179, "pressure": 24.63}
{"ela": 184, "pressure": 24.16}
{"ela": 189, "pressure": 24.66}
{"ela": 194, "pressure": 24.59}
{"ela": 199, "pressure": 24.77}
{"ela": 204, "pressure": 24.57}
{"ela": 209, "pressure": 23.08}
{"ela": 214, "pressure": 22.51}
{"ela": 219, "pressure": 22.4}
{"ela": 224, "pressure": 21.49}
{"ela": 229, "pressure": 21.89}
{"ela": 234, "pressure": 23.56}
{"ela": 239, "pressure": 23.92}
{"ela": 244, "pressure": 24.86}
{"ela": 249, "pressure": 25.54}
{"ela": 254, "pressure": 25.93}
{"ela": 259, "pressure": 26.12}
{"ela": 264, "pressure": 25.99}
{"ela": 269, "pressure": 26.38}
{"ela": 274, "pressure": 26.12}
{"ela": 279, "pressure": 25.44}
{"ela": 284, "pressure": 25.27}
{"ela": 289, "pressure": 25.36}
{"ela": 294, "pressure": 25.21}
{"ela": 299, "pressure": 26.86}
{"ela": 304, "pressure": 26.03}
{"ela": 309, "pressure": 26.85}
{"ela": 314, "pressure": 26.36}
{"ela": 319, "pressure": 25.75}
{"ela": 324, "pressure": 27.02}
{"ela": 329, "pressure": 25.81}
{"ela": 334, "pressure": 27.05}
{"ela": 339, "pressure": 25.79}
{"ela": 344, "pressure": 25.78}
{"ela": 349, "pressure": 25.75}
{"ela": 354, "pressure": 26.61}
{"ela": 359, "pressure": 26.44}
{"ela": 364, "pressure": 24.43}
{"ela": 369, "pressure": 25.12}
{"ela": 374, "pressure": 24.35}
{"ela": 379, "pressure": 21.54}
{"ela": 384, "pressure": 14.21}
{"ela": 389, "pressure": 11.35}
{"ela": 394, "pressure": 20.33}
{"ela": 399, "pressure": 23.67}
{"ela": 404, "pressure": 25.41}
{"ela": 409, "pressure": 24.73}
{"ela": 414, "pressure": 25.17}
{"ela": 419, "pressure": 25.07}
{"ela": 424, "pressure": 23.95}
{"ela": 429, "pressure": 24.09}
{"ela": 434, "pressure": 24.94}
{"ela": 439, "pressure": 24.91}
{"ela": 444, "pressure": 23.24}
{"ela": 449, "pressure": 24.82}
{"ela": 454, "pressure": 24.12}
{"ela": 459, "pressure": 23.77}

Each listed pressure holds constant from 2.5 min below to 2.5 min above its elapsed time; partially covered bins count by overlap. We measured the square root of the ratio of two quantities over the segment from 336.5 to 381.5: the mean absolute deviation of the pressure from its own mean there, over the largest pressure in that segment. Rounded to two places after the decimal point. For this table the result 0.20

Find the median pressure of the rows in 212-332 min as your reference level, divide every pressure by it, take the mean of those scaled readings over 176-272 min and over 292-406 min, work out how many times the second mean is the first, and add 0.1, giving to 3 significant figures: 1.10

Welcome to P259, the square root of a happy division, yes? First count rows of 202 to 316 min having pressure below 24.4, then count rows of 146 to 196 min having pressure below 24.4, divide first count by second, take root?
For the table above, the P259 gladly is 1.32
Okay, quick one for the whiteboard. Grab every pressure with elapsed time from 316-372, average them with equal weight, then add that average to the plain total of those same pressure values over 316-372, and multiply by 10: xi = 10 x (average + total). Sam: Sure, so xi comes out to 3115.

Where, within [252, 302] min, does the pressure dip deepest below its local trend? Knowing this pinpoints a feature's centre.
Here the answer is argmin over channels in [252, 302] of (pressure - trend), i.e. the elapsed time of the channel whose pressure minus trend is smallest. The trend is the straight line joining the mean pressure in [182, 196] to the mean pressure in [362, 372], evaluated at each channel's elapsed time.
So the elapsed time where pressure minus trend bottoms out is 294 min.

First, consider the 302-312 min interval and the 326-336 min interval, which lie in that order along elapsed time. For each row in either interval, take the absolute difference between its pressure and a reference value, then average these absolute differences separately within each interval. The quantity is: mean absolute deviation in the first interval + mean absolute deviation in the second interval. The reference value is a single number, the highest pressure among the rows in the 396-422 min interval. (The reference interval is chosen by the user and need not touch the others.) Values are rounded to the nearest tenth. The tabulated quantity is 2.1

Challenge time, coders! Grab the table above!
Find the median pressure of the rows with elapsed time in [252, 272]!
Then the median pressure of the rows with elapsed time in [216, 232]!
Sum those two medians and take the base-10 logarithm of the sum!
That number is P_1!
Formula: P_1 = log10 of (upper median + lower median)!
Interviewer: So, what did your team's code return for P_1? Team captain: 1.681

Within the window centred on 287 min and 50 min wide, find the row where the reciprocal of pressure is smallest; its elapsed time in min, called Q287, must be 299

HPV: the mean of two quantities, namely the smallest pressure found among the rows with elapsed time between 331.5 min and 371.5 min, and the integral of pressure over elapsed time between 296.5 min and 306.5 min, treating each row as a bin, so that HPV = 144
